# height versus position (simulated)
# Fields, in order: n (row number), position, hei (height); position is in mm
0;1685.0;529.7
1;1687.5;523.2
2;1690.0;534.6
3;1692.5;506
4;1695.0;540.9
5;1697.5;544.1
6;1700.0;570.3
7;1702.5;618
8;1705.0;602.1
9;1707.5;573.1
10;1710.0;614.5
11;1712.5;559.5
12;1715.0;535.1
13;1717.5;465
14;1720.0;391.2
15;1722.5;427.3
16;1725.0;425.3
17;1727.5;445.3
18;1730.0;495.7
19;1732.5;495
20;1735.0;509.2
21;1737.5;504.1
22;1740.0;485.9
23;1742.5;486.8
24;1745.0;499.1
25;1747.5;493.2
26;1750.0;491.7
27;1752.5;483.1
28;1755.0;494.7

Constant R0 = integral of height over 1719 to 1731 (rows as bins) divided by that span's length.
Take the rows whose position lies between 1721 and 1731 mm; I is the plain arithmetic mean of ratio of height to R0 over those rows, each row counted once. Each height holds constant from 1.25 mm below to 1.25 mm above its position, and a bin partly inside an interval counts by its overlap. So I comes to 1.03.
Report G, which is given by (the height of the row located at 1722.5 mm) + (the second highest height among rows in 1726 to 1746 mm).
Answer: 931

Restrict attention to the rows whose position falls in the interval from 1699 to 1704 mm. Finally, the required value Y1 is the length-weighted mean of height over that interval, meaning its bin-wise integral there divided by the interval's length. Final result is 596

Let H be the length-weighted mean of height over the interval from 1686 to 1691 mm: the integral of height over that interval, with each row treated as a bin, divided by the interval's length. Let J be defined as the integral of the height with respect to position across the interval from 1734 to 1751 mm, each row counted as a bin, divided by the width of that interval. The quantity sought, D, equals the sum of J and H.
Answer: 1024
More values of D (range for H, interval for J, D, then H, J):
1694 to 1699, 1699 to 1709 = 1136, 544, 592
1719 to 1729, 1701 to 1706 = 1033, 425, 608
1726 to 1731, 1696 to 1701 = 1023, 467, 556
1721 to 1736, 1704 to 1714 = 1050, 464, 586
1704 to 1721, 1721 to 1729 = 969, 535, 433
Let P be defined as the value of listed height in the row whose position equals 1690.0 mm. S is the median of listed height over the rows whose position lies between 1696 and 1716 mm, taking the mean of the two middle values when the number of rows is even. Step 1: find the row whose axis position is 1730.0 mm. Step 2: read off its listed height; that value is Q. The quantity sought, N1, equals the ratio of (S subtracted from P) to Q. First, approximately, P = 534.6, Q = 495.7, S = 572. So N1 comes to -0.07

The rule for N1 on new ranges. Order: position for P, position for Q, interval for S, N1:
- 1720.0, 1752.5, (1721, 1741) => -0.21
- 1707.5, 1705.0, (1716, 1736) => 0.20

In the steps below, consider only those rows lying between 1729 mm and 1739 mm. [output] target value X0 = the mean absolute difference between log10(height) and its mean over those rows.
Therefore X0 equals 0.005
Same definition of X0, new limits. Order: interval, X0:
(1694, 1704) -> 0.020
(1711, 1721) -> 0.054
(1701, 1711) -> 0.011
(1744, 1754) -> 0.004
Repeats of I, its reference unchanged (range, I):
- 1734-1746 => 1.14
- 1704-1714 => 1.34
